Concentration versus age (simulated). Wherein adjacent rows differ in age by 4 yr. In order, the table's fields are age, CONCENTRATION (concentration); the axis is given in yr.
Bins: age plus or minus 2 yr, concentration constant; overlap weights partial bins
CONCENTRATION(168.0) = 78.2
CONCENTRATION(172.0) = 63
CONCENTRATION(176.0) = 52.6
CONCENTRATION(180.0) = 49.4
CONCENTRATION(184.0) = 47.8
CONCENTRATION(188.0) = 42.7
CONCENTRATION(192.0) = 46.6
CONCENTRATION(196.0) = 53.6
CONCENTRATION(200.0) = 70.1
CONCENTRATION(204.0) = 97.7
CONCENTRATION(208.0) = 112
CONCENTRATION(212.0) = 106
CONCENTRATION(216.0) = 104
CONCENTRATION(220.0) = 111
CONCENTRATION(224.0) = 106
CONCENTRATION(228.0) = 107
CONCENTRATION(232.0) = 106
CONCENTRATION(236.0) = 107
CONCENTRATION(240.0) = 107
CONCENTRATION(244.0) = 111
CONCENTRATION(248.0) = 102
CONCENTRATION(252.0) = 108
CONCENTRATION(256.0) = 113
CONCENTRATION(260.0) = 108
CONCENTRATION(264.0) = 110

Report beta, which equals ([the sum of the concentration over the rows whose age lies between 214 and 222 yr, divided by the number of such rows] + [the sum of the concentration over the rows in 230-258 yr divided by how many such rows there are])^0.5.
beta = 14.7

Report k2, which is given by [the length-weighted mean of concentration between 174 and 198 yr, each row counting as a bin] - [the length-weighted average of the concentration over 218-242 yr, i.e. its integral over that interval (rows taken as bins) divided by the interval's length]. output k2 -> -59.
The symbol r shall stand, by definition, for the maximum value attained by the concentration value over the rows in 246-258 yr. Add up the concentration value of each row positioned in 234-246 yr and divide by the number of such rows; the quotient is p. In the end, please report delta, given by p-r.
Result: -5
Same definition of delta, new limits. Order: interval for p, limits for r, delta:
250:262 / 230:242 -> 3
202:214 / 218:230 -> -6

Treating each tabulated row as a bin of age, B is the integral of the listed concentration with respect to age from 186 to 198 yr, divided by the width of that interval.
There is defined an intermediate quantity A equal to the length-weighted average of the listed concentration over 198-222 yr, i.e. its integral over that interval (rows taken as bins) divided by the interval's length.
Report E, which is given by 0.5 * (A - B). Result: 26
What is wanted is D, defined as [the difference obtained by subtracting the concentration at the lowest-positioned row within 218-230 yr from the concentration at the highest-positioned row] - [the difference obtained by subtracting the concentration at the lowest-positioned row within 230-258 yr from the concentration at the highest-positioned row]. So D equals -11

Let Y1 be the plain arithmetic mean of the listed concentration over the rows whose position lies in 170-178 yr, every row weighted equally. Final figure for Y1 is 58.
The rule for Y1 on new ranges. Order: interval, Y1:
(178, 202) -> 52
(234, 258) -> 108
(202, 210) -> 105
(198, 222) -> 100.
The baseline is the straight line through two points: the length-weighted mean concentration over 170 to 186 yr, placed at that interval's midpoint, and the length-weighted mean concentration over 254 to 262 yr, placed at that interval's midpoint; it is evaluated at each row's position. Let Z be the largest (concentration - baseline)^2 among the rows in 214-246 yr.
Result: 768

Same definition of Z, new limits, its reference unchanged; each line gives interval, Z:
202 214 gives 1392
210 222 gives 809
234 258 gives 150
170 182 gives 199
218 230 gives 768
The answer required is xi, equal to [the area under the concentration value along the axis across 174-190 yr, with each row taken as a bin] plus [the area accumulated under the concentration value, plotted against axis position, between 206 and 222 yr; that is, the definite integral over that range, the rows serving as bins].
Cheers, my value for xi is 2502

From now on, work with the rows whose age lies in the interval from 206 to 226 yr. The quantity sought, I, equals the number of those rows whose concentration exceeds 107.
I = 2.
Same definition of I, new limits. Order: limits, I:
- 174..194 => 0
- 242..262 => 4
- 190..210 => 1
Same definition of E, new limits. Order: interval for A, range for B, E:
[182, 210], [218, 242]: -20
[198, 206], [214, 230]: -12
